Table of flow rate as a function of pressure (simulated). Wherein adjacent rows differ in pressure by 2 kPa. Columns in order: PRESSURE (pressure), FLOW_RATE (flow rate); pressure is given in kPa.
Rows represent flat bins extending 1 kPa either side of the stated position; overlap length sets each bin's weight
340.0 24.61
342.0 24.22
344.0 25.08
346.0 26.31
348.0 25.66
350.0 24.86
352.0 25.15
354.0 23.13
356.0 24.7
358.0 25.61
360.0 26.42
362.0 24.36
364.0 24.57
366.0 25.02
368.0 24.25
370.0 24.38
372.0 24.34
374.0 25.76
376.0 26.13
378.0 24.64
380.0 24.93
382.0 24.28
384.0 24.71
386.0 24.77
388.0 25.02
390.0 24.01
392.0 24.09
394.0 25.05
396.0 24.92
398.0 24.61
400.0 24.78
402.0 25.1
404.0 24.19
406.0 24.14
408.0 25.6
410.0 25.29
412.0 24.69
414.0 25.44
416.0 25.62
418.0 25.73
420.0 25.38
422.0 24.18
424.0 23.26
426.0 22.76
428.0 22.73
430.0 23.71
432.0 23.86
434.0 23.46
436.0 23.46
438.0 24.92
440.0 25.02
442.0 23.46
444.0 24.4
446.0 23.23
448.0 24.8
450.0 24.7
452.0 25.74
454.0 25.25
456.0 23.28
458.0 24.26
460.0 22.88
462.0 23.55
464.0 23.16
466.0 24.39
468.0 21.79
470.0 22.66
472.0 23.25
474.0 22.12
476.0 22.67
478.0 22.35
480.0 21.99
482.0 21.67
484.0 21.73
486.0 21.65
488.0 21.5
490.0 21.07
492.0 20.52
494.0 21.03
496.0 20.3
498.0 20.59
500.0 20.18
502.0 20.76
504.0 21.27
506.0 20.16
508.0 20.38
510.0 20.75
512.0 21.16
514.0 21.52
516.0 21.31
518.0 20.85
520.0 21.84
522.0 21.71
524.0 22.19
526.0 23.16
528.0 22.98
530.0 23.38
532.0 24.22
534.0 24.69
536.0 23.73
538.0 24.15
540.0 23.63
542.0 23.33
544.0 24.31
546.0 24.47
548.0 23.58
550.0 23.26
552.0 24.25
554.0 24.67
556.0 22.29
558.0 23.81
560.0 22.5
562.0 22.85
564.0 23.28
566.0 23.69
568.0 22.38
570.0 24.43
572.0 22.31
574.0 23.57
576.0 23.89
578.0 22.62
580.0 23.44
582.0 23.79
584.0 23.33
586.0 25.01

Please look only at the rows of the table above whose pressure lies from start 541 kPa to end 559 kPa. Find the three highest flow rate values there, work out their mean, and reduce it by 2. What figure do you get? 22.5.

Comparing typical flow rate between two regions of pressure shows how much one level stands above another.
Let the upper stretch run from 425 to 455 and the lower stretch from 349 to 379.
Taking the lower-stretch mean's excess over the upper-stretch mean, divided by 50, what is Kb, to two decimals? 0.02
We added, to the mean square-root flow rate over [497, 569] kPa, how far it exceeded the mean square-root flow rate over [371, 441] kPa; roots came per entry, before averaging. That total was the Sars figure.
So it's 4.54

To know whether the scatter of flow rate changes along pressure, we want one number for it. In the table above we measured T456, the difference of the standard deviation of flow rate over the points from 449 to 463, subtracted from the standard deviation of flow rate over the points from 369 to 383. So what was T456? -0.3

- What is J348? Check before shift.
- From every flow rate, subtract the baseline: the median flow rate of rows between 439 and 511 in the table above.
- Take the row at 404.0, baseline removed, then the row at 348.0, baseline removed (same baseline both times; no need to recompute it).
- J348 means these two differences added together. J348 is 5.4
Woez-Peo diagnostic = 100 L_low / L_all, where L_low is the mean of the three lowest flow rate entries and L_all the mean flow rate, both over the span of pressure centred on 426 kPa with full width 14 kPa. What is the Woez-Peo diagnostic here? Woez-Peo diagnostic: 96.7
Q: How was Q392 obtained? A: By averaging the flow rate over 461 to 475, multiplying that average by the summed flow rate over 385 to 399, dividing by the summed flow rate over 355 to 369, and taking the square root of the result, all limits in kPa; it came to 4.76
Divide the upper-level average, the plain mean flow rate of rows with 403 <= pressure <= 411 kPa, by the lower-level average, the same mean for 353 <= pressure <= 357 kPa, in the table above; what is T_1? 1.04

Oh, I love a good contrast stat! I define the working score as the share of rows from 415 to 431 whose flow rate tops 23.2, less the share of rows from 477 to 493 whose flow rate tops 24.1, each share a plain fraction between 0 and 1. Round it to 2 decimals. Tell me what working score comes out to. 0.75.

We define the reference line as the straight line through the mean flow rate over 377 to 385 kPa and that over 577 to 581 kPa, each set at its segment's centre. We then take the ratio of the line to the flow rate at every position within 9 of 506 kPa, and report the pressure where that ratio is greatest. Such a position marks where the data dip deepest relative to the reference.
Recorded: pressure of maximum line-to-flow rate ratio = 500.0 kPa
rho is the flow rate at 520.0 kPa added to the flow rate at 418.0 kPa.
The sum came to 47.6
